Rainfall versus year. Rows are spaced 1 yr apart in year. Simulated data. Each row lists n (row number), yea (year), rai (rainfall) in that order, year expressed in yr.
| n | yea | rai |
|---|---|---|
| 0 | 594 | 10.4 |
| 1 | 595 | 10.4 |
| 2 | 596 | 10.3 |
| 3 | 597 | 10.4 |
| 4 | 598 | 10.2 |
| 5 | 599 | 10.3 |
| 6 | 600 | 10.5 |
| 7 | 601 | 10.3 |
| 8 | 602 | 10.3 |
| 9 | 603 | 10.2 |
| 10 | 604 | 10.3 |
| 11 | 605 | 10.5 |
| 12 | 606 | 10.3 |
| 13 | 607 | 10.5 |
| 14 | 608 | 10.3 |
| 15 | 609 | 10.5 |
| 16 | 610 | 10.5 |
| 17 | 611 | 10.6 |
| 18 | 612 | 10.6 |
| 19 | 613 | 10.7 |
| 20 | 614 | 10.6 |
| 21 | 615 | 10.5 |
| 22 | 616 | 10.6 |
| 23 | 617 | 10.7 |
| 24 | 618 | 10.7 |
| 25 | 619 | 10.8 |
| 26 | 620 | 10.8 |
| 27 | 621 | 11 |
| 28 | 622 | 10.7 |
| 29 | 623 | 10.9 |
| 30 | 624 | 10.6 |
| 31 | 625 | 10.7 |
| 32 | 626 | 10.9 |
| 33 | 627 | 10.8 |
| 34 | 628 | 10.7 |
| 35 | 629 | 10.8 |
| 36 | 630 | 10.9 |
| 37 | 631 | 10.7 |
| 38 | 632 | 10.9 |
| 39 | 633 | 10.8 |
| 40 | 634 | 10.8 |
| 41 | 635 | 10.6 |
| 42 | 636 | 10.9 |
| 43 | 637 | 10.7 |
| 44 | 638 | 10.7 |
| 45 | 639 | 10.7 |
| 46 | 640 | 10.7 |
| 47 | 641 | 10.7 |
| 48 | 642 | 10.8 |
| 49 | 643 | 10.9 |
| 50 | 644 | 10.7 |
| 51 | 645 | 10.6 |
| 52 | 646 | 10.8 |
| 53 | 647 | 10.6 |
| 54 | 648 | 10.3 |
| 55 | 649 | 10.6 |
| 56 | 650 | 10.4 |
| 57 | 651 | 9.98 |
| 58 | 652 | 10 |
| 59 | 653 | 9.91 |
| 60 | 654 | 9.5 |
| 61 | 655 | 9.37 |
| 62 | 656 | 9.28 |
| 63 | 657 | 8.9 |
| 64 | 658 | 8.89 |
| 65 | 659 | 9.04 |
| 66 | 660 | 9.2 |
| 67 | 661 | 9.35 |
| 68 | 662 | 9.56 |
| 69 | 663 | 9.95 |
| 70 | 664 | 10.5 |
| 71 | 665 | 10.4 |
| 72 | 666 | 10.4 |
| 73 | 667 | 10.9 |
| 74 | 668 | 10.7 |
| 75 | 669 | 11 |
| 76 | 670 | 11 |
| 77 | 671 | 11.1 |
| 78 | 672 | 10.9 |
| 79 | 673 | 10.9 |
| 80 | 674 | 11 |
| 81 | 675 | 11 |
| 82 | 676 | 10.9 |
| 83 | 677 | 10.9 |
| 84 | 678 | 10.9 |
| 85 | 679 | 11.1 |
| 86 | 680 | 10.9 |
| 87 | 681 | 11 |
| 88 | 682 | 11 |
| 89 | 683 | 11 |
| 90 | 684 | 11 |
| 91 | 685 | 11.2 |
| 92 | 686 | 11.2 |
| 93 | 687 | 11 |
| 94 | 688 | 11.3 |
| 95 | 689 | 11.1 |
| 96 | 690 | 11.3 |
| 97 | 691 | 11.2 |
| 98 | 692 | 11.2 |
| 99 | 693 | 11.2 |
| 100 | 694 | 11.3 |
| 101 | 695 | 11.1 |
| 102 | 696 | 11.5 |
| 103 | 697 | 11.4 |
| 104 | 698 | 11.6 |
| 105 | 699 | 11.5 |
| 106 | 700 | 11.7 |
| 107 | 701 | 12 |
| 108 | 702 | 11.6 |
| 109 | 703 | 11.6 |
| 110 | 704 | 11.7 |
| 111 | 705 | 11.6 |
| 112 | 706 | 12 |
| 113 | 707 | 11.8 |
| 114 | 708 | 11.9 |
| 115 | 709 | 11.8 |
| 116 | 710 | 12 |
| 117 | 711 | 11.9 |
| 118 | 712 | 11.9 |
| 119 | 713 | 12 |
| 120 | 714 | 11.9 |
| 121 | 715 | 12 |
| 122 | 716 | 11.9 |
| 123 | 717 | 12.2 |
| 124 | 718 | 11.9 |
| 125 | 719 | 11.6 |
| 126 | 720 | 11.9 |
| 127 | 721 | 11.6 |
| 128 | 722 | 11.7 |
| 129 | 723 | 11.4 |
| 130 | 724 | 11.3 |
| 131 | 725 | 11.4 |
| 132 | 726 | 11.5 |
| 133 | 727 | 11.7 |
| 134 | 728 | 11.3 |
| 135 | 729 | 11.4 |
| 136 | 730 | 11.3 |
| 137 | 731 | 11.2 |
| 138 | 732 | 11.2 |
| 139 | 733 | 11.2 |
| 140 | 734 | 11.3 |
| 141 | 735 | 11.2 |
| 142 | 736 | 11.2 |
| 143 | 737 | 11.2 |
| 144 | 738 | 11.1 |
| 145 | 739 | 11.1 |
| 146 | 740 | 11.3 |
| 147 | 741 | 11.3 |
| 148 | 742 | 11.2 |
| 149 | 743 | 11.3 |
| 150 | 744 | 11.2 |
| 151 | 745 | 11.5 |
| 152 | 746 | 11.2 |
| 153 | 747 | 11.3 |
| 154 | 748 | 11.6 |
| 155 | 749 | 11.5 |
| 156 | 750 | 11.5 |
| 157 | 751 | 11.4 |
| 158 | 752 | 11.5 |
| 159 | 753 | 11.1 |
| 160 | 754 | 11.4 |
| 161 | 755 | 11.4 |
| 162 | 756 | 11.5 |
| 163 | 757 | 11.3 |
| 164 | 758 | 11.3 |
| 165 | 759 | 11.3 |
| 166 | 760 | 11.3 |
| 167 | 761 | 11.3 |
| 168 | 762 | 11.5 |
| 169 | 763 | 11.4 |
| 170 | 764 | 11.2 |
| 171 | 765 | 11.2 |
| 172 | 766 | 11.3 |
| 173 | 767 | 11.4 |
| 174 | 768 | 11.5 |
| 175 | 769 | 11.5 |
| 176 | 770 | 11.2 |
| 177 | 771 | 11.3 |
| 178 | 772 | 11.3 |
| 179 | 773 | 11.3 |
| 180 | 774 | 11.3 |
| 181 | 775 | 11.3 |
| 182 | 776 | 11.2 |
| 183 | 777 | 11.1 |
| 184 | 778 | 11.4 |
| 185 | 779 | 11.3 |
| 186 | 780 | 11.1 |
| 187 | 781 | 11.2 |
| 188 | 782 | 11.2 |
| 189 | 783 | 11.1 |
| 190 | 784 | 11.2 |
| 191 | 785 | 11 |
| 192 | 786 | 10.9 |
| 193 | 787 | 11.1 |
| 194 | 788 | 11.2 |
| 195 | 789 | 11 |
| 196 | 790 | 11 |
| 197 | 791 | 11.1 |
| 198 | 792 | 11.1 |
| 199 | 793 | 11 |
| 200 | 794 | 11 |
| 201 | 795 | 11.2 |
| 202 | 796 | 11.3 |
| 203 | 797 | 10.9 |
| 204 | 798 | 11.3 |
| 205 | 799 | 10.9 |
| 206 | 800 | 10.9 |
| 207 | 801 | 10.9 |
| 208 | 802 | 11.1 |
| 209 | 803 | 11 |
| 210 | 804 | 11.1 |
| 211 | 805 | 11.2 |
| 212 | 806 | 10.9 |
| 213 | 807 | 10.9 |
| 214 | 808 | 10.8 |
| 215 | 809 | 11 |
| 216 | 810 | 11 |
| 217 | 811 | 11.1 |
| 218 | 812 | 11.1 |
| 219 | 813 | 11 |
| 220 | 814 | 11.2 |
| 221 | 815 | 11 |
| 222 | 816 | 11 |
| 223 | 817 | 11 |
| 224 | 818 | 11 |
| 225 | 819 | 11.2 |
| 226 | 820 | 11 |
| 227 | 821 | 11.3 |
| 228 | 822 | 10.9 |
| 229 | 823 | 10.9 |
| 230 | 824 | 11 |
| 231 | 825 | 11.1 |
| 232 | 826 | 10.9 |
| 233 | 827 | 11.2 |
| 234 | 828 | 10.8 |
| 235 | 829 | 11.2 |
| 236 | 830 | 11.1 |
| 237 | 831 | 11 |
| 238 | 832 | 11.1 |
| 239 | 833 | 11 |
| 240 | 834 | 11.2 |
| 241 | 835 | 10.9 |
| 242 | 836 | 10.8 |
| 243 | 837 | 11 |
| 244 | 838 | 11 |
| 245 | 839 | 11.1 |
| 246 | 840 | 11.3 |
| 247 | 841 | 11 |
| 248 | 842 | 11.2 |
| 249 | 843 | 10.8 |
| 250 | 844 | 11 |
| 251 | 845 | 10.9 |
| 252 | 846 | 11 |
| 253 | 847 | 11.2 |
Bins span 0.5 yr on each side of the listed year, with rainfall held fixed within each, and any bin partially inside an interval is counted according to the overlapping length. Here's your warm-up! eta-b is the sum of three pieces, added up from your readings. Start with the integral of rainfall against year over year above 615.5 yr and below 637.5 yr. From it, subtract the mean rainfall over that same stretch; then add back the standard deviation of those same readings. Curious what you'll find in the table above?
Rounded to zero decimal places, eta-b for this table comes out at 226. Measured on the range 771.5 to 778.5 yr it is 68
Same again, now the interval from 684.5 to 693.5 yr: 90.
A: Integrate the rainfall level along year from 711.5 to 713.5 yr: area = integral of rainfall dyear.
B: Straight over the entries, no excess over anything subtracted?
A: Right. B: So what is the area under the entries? 23.90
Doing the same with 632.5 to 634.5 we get 21.60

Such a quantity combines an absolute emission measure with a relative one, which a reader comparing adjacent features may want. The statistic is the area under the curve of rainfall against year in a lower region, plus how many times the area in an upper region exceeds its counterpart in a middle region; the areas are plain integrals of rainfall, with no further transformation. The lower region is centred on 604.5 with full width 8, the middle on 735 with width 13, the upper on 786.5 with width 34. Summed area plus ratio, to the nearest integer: 85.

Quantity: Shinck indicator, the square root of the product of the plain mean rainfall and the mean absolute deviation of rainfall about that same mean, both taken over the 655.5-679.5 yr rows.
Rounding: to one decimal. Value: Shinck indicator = 2.7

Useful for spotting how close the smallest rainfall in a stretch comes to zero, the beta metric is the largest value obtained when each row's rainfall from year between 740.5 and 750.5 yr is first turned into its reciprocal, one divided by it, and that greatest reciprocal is 0.089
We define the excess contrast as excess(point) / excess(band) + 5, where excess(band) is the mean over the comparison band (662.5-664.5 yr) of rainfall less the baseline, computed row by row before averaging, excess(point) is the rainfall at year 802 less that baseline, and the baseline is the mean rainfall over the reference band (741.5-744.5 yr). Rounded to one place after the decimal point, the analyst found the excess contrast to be 5.1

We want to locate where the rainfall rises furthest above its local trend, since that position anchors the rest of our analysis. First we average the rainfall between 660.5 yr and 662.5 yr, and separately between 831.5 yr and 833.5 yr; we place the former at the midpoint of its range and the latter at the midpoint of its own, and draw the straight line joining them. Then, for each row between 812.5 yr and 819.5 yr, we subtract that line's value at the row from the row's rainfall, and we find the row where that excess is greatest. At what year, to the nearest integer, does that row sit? 814 yr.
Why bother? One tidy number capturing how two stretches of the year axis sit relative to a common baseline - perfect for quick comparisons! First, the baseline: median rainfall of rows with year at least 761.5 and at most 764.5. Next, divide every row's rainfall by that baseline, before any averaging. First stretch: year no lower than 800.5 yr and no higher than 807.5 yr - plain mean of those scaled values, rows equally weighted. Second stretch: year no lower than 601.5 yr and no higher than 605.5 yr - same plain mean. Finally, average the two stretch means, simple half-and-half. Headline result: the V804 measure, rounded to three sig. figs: 0.936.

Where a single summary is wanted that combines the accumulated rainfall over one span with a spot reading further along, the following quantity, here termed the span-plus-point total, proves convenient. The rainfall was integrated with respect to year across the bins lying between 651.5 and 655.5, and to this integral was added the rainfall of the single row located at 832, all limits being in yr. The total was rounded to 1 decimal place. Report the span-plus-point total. 49.9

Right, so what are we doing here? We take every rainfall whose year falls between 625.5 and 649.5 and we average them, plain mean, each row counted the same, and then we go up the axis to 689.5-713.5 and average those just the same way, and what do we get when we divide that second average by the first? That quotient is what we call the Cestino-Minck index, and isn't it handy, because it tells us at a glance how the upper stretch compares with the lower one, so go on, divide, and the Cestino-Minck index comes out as 1.08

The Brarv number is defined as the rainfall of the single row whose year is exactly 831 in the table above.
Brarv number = 11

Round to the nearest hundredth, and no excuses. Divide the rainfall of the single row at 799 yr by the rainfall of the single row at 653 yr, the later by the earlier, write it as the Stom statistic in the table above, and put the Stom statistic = 1.10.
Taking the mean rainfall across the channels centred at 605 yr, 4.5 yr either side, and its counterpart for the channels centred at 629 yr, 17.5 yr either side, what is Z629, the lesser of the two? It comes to 10.4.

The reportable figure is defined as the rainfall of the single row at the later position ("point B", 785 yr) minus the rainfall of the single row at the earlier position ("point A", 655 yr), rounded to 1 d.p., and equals 1.6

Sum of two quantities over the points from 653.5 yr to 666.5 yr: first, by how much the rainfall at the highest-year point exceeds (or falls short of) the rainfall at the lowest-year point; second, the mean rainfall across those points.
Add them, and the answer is 10.46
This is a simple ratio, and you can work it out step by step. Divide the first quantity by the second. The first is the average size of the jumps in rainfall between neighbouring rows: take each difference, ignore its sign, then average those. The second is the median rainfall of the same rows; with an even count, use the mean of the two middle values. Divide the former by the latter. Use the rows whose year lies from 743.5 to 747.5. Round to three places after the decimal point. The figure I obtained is 0.021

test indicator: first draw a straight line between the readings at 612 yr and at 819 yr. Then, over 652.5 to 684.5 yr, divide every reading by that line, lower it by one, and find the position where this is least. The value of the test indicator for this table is 658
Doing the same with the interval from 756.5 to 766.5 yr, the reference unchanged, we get 765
